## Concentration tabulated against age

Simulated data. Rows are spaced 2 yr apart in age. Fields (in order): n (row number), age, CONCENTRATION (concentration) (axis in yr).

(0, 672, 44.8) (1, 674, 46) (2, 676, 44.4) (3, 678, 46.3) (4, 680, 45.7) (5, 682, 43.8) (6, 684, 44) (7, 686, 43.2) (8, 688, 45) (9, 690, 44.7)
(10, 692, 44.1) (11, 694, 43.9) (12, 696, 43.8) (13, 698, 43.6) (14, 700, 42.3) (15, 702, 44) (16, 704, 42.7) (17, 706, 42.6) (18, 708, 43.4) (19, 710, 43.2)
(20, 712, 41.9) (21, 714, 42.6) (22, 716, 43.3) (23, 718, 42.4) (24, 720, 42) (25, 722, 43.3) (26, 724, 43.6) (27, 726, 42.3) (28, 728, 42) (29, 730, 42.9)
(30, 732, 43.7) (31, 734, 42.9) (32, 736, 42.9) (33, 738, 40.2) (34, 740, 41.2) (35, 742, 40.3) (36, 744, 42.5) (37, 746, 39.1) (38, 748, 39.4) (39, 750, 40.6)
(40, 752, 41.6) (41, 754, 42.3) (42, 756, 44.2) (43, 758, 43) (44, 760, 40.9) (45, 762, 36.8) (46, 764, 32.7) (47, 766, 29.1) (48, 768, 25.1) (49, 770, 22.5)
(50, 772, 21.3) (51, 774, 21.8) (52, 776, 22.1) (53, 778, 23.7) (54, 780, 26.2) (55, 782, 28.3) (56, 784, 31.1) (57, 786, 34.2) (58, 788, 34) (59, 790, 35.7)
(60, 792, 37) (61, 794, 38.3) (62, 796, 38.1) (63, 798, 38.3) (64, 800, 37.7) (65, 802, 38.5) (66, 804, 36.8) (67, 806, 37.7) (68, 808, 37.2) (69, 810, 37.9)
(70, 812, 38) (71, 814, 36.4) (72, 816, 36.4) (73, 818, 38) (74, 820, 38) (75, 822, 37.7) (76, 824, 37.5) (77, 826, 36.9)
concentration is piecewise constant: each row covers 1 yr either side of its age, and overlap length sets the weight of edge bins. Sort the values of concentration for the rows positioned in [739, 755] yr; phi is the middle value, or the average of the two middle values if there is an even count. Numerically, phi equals 40.9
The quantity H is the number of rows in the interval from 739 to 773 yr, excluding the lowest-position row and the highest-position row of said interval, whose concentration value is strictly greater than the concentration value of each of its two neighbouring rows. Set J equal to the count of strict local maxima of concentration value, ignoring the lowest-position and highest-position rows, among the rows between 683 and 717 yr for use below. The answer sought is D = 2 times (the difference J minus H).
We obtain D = 2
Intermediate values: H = 2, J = 3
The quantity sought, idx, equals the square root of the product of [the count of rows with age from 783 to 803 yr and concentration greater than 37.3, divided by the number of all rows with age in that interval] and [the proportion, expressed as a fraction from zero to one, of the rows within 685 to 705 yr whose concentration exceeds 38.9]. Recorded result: 0.7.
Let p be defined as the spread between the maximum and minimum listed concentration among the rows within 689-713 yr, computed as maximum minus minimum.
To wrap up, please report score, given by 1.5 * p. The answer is 4.2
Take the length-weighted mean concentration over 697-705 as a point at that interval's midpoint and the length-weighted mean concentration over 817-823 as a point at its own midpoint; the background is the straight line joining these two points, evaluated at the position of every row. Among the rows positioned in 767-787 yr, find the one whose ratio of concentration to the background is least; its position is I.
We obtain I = 772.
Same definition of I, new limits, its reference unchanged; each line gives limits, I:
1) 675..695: 686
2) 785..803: 788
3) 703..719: 712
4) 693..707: 700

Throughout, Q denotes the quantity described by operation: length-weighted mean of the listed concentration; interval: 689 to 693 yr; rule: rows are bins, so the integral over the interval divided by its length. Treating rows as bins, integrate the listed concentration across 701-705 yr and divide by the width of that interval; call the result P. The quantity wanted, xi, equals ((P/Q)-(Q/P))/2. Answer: -0.02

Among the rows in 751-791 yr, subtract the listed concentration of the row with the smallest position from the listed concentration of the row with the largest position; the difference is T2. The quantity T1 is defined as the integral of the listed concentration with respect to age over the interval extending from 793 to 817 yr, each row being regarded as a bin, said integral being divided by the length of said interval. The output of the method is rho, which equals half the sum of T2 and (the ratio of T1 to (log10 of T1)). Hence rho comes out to 9.0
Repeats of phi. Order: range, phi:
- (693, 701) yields 43.7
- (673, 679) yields 46.0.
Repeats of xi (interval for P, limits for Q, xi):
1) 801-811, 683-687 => -0.15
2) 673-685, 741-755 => 0.10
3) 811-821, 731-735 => -0.15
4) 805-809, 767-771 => 0.47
